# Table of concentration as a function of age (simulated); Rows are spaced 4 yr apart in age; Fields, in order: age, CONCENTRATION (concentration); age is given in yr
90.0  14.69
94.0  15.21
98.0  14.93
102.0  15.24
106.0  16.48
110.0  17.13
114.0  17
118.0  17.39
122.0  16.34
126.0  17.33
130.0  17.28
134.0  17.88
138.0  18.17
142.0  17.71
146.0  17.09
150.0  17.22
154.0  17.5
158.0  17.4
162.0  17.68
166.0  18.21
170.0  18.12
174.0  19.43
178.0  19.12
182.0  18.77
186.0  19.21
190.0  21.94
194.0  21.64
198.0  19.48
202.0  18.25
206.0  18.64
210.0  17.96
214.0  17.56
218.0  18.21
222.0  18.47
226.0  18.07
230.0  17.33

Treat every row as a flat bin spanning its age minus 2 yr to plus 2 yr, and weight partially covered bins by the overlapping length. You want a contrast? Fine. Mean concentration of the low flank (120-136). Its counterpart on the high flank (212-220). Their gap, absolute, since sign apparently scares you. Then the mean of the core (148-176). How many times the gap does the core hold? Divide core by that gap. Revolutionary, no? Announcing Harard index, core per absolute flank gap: 26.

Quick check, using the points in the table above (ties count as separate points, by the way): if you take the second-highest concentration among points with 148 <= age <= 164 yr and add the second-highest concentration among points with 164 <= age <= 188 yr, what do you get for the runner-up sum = 36.7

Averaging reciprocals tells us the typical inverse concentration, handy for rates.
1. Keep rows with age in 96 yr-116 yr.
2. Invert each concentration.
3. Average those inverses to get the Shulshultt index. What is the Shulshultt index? 0.0621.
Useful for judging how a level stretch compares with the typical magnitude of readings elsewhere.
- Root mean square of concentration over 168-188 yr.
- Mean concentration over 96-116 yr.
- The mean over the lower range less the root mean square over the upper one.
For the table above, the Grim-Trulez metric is -2.8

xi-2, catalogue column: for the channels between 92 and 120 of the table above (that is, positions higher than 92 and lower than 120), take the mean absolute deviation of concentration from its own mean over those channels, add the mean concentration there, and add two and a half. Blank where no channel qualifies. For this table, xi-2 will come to 19.6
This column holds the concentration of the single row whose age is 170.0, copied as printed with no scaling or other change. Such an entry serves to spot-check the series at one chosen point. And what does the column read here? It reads 18.12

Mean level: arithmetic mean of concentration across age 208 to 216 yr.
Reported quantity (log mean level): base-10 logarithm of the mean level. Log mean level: 1.25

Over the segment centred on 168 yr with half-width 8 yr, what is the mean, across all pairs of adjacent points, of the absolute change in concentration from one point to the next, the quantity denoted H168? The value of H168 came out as 0.64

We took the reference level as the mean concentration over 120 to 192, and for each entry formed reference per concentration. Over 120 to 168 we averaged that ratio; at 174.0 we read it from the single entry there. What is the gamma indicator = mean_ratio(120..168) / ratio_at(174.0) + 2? 3.11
